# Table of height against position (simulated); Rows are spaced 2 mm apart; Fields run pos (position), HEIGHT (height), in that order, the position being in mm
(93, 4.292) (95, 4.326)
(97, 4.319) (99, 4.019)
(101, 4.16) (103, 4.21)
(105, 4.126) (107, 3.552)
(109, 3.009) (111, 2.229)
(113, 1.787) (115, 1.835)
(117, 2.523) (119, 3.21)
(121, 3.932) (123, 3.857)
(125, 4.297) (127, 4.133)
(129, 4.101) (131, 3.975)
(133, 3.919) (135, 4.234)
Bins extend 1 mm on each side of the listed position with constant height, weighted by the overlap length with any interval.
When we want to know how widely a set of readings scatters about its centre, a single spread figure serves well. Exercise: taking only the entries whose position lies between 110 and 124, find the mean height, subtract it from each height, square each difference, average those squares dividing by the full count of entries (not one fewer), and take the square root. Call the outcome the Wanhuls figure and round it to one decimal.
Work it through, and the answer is 0.8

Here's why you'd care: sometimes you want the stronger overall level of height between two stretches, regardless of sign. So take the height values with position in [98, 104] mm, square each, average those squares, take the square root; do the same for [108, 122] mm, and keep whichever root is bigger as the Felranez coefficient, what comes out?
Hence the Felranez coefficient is 4.13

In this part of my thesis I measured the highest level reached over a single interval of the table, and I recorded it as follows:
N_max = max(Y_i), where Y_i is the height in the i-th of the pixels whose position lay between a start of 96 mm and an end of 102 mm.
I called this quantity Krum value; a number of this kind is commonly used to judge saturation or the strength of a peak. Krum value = 4.319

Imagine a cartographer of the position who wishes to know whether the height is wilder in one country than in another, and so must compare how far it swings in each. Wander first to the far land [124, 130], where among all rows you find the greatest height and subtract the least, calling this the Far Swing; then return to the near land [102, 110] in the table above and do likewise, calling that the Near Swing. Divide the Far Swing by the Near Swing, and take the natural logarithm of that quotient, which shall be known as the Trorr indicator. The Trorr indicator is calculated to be -1.8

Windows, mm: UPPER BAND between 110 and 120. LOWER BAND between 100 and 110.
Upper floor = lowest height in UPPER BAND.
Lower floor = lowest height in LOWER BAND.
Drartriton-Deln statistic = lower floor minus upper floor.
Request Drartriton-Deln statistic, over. 1.2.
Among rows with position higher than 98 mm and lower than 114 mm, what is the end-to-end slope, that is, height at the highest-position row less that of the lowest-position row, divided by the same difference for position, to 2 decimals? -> -0.16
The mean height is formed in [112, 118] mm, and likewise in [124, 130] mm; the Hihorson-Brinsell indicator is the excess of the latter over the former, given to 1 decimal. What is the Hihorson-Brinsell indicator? 2.1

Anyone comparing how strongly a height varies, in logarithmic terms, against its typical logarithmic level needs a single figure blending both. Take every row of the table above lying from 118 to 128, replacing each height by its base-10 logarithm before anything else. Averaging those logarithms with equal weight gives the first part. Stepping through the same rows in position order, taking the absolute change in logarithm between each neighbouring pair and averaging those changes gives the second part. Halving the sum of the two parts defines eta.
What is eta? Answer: 0.314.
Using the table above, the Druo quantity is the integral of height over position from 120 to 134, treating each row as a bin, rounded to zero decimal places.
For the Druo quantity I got 56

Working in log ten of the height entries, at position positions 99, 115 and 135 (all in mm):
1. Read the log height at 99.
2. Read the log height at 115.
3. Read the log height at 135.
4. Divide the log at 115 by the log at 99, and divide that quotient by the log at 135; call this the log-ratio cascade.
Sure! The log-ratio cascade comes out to 0.70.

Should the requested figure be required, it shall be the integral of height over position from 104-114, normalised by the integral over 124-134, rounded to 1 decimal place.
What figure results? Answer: 0.7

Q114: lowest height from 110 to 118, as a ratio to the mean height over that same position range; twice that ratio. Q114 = 1.71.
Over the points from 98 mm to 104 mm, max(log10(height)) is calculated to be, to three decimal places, 0.624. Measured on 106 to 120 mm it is 0.550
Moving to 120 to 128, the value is 0.633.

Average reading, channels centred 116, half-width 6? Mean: 2.6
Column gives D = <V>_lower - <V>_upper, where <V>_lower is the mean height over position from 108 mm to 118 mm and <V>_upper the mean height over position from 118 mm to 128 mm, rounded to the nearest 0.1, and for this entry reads -1.6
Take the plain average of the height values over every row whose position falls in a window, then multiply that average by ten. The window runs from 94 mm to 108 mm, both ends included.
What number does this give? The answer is 41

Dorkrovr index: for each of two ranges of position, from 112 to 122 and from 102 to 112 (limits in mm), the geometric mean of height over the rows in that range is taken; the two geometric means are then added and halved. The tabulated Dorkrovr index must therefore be 2.94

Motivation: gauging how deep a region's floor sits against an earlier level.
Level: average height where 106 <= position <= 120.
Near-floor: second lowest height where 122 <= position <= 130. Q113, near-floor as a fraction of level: 1.6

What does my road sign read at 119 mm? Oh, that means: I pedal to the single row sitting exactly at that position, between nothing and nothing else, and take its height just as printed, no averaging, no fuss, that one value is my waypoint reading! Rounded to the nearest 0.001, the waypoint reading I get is 3.210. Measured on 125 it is 4.297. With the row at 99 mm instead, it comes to 4.019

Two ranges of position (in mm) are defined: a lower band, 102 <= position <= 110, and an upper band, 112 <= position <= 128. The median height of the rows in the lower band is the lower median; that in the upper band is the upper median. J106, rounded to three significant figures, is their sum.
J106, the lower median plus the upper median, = 7.37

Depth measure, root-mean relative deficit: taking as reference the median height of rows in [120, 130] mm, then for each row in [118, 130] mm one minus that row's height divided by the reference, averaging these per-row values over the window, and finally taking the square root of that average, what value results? 0.21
